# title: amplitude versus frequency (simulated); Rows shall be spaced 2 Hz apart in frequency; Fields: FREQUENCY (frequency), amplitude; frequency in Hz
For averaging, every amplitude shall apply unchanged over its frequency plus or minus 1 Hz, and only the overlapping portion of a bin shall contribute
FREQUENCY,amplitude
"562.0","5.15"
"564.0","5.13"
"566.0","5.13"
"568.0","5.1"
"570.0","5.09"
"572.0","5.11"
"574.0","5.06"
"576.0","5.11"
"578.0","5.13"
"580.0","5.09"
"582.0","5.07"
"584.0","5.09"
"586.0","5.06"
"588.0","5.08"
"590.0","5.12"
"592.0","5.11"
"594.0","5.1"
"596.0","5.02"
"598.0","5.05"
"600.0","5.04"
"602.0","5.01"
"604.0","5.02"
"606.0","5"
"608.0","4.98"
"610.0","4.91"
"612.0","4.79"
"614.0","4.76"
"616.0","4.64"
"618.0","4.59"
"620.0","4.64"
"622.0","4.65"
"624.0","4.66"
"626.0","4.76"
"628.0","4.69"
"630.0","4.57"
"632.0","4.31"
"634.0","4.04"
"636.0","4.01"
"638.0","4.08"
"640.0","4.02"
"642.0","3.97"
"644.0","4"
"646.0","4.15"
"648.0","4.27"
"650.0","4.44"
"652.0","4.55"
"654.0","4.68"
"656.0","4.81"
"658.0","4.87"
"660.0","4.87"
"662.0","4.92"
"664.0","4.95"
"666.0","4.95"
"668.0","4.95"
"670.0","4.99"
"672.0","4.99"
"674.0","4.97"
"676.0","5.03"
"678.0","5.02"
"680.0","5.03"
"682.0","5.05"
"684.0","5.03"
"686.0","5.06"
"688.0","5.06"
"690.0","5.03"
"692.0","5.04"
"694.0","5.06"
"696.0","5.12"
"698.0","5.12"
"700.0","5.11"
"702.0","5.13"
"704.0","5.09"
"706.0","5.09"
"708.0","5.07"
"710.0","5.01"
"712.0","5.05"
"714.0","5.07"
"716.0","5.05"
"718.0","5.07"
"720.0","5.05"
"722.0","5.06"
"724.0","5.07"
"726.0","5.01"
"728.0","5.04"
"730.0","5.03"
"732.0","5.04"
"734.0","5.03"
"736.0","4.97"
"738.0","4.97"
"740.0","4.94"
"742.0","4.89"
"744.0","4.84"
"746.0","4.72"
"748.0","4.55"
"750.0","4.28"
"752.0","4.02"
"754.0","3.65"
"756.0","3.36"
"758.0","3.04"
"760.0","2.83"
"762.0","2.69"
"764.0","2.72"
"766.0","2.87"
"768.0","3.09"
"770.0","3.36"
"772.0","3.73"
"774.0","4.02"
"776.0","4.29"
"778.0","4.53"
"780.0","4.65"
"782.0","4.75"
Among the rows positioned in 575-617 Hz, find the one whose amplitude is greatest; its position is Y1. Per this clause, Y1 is 578.0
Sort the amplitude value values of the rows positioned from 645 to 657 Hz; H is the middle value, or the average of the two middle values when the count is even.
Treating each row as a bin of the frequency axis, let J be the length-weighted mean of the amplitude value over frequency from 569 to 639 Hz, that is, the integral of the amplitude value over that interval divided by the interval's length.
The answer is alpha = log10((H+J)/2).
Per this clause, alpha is 0.669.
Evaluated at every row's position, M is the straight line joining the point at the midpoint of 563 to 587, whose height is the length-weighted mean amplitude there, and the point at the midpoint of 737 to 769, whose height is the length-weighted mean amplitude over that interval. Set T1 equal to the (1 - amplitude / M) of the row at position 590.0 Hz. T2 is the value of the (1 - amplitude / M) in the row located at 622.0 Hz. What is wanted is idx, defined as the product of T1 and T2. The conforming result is -0.001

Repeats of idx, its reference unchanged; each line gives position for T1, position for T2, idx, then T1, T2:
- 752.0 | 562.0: 0.000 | -0.04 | 0.01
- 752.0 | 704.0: 0.010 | -0.04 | -0.22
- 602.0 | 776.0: 0.003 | -0.02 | -0.17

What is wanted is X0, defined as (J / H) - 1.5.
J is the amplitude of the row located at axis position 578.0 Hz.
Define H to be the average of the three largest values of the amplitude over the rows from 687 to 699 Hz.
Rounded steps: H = 5.10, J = 5.13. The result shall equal -0.49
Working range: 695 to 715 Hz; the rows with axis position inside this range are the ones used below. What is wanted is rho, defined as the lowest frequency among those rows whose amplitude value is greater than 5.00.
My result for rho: 696.0 Hz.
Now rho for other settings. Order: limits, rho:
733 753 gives 734.0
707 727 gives 708.0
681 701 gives 682.0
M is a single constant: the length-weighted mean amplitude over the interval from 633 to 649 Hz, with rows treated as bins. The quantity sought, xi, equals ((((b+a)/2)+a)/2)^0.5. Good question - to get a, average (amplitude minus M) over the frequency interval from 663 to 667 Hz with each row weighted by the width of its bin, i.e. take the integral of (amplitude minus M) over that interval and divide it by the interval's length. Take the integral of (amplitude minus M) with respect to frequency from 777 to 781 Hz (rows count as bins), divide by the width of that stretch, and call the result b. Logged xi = 0.89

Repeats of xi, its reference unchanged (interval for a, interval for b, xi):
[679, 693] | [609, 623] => 0.94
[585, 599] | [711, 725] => 1.00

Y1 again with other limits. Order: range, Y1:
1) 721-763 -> 724.0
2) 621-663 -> 662.0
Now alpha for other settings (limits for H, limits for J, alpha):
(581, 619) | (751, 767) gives 0.611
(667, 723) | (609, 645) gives 0.677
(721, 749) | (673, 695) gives 0.700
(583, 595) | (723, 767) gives 0.670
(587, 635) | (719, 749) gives 0.690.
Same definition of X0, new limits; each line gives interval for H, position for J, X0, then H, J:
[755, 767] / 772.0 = -0.29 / 3.09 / 3.73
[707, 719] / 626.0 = -0.56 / 5.07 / 4.76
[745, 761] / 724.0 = -0.38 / 4.52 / 5.07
